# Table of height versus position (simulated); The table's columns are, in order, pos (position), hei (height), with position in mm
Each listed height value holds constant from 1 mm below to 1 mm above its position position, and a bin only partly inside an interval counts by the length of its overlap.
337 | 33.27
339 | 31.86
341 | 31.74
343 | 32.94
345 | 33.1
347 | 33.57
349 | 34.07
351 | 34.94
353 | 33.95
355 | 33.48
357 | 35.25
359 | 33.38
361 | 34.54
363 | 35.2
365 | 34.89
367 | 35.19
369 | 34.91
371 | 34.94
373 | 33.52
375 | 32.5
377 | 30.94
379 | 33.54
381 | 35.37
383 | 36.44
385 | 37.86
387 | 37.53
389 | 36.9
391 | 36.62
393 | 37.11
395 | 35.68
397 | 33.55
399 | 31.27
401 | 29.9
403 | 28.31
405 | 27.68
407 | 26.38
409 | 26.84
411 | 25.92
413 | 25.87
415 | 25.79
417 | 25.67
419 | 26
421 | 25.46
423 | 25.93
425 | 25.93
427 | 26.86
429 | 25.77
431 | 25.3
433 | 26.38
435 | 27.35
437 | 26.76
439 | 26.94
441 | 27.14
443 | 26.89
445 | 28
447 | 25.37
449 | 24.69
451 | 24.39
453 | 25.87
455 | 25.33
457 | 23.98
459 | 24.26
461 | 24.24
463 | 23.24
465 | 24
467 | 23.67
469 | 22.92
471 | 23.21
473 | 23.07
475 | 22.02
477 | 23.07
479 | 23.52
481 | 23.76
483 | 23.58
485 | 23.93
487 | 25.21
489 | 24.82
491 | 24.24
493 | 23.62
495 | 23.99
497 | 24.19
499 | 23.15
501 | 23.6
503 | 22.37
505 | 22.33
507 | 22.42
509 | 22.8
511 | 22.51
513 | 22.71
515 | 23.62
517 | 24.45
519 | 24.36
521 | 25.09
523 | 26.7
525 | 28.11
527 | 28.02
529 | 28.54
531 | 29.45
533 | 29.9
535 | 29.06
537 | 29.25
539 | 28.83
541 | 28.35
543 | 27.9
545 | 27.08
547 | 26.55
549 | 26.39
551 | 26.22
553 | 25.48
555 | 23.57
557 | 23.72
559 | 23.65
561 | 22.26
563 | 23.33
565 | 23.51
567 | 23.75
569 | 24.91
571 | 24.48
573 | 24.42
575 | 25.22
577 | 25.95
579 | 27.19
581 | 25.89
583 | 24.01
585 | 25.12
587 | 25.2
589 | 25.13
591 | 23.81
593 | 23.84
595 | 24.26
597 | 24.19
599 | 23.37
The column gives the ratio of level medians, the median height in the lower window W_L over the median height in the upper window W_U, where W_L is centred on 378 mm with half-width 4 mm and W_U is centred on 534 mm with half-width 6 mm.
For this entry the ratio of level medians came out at 1.13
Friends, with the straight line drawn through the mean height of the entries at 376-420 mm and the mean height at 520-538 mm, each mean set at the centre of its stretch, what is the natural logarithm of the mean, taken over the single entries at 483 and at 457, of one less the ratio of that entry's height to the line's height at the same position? -1.62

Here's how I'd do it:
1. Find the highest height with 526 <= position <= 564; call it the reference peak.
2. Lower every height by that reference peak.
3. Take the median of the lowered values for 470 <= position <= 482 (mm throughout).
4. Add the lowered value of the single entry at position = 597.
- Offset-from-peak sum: -12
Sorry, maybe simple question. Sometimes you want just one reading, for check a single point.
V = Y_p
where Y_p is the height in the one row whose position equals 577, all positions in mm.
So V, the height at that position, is 25.95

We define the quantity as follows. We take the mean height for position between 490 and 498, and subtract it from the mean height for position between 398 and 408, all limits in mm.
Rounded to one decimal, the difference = 4.7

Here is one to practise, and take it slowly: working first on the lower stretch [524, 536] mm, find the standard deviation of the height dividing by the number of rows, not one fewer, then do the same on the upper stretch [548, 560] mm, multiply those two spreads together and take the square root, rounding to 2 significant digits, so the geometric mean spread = 0.92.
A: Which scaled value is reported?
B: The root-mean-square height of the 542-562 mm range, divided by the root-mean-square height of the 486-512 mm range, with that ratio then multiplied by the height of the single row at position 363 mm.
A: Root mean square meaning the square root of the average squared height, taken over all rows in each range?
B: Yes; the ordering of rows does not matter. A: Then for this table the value 38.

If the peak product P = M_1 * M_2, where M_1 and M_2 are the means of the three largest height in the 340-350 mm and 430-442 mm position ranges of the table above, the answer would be 911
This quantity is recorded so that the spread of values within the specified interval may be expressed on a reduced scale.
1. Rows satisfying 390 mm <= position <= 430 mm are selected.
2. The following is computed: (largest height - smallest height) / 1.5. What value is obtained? 7.8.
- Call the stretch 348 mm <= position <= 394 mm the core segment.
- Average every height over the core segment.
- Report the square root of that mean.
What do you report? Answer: 5.91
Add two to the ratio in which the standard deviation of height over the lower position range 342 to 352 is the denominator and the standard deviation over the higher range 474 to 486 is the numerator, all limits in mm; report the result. 2.9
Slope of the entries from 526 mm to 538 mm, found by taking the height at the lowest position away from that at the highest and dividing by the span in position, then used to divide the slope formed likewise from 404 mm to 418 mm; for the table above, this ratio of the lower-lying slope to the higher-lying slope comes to -1.4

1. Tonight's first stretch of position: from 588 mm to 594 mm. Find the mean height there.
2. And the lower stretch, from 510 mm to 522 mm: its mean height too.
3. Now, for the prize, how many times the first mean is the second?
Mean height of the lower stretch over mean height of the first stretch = 0.98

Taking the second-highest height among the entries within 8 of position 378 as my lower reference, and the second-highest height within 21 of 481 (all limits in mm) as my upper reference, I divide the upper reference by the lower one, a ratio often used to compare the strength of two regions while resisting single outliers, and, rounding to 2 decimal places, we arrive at 0.68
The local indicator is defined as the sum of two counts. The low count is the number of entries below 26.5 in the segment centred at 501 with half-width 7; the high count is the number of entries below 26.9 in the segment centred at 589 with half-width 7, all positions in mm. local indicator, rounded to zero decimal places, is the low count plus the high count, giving 14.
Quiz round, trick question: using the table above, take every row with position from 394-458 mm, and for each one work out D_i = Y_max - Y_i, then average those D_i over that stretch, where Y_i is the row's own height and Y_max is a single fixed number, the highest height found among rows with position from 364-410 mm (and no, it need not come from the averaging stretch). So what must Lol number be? 11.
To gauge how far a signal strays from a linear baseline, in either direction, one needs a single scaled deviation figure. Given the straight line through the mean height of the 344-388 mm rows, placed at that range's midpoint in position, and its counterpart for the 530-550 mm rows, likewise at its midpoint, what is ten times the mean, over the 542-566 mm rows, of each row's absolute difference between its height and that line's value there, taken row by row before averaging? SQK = 28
